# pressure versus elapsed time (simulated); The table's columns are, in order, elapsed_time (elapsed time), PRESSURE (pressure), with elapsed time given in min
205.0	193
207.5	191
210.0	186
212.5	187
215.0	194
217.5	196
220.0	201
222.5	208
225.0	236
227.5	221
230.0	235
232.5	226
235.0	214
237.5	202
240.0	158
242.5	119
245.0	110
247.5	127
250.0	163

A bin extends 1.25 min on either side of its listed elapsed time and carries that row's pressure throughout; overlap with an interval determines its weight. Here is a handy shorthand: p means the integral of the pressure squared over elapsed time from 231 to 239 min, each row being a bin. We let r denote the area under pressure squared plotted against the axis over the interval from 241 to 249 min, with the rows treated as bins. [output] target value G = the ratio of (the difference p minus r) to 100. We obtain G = 2454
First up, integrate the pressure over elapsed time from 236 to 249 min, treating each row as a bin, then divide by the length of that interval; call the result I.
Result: 145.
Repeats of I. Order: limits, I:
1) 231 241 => 202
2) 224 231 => 230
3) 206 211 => 189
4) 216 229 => 212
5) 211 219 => 192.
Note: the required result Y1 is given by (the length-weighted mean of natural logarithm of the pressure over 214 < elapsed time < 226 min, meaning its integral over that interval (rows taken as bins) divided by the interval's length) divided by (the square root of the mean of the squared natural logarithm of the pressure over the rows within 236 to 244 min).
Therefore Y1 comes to 1.05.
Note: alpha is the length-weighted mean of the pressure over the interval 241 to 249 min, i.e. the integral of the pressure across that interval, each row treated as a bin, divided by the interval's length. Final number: 121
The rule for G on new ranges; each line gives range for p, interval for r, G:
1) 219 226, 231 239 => -399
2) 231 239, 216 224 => 357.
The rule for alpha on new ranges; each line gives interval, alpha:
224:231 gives 230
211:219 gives 192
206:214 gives 188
